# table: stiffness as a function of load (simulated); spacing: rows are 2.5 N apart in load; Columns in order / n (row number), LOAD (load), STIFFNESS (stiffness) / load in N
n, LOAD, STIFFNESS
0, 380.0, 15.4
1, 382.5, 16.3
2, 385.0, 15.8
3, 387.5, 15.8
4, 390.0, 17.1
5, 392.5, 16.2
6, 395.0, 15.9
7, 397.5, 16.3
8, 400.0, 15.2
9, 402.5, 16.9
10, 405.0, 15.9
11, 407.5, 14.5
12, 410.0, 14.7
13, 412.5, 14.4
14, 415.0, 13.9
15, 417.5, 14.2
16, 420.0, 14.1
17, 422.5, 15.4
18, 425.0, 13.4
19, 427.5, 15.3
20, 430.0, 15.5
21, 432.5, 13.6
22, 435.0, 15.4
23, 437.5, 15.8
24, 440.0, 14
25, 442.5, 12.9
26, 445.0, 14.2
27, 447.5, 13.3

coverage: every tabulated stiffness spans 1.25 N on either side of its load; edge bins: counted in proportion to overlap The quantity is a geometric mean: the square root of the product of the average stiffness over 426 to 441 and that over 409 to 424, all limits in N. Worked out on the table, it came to 14.7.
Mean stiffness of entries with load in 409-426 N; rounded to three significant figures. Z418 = 14.3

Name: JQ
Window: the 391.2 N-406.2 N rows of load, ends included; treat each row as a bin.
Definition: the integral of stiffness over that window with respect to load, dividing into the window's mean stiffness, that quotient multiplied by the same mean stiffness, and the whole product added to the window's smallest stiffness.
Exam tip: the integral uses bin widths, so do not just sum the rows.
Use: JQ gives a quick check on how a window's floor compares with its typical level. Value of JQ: 16.3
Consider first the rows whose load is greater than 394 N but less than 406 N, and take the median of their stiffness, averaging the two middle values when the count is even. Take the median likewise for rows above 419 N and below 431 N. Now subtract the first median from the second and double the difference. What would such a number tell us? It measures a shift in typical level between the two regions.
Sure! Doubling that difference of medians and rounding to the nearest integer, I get -1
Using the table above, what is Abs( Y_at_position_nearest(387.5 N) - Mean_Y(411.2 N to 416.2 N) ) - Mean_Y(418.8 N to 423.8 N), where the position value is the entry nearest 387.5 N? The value -13.10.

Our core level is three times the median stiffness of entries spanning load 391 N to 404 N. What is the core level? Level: 48.6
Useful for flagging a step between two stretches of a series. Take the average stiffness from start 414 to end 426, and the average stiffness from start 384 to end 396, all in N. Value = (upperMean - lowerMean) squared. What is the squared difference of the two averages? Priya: 3.8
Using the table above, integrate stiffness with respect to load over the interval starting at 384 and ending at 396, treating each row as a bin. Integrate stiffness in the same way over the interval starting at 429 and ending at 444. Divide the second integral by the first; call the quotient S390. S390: 1.1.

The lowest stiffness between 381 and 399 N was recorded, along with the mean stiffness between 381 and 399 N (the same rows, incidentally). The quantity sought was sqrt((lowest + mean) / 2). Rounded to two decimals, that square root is 4.00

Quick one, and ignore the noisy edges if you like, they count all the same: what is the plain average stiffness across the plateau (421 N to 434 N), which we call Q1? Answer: 14.6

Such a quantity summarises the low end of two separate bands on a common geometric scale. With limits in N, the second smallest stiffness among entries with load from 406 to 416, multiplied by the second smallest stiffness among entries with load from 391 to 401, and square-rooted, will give 15.1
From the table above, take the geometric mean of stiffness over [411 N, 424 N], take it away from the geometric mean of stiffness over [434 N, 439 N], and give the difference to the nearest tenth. 1.2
